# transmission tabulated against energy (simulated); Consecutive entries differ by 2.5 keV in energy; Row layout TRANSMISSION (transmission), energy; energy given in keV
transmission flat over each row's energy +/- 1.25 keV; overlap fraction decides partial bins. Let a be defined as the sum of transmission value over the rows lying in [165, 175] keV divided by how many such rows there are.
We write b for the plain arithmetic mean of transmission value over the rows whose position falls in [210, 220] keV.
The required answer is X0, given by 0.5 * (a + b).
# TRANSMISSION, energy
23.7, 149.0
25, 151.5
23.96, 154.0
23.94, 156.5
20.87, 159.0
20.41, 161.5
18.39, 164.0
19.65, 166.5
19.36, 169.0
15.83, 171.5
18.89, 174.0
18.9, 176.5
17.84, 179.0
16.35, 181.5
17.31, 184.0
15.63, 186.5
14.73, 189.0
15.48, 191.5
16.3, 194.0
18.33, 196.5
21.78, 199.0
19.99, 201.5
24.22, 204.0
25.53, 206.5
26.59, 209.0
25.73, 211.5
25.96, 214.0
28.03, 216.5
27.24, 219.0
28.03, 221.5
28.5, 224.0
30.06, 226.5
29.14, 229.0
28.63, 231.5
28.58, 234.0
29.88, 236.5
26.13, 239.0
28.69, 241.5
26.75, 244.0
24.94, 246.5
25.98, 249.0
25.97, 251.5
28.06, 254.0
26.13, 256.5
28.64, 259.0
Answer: 22.6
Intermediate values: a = 18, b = 27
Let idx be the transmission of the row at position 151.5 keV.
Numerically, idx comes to 25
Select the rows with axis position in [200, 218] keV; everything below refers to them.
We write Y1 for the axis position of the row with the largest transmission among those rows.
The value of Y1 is 216.5 keV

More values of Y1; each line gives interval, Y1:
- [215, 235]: 226.5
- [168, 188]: 169.0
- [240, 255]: 241.5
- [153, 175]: 154.0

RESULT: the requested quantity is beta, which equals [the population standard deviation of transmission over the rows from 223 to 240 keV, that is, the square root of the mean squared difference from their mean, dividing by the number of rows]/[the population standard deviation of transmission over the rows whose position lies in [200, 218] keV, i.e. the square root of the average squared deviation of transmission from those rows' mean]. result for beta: 0.5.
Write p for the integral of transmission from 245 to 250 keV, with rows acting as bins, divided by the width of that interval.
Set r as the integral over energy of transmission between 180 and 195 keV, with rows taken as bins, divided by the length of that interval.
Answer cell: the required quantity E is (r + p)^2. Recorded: 1721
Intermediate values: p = 25.5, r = 16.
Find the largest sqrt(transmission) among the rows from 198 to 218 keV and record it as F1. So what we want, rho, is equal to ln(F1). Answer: 1.67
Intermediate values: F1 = 5.3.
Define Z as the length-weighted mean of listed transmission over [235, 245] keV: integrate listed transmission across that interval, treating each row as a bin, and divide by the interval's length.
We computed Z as 27.9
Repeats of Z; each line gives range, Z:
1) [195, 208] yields 21.9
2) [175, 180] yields 18.4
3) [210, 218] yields 26.6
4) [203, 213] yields 25.6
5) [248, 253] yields 26.1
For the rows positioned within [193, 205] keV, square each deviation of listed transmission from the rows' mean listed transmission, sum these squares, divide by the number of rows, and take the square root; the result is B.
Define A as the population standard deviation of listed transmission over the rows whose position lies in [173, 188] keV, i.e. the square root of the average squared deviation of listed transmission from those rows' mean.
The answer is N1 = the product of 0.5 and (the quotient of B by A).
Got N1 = 1.12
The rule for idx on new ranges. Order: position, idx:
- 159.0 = 20.87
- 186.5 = 15.63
